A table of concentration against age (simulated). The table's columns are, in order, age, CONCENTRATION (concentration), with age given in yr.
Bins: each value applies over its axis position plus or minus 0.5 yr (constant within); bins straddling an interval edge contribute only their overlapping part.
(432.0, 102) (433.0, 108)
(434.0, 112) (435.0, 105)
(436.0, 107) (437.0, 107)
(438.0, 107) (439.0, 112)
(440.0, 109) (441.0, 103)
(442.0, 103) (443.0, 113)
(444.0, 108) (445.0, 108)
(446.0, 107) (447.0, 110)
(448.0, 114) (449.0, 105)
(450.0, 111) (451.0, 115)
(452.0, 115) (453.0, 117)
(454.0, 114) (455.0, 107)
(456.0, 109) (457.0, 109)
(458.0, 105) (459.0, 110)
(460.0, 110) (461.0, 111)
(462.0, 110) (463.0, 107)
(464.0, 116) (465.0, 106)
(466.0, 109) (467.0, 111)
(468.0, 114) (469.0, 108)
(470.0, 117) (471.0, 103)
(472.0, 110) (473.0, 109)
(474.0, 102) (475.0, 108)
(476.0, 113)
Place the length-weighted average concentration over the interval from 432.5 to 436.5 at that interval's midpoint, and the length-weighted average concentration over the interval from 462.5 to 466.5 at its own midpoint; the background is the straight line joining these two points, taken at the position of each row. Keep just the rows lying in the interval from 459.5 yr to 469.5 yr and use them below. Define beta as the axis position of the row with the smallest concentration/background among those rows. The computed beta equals 465.0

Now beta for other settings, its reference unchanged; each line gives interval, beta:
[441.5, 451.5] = 442.0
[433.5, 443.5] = 442.0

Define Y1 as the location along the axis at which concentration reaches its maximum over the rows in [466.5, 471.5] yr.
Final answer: 470.0 yr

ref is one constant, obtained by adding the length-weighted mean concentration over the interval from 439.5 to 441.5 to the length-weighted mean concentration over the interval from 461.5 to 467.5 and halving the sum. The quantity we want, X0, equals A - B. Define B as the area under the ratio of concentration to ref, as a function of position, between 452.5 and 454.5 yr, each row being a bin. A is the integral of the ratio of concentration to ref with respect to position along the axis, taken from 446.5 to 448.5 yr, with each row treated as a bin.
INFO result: -0.065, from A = 2.08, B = 2.14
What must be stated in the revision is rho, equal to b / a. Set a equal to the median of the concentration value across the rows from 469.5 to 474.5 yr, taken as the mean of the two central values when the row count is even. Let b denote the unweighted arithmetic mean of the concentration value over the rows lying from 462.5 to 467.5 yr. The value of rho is 1.01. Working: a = 109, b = 109.8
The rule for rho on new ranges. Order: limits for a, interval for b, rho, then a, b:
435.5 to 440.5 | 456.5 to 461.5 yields 1.02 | 107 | 109.0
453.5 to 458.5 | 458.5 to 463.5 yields 1.01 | 109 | 109.6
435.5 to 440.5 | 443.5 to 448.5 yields 1.02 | 107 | 109.4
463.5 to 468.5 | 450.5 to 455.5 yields 1.02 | 111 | 113.6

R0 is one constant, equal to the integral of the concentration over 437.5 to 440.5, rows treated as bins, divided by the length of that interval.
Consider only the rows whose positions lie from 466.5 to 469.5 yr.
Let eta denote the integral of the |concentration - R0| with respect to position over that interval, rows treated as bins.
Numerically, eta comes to 7.7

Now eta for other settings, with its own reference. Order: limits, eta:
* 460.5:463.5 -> 4.7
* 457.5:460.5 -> 5.7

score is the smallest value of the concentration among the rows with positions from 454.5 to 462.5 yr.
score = 105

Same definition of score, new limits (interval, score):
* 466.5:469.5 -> 108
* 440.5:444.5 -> 103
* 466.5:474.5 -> 102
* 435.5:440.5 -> 107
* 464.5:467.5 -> 106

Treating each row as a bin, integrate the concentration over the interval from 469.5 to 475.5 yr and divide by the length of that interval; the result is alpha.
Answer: 108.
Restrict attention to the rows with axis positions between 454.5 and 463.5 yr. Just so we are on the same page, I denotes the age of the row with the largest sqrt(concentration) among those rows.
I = 461.0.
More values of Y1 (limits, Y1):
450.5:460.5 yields 453.0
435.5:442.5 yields 439.0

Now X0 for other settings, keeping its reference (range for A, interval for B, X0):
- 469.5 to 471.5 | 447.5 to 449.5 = 0.009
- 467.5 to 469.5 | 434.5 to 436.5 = 0.093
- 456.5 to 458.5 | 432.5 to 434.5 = -0.056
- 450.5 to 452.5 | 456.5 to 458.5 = 0.148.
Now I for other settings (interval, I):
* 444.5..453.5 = 453.0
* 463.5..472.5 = 470.0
